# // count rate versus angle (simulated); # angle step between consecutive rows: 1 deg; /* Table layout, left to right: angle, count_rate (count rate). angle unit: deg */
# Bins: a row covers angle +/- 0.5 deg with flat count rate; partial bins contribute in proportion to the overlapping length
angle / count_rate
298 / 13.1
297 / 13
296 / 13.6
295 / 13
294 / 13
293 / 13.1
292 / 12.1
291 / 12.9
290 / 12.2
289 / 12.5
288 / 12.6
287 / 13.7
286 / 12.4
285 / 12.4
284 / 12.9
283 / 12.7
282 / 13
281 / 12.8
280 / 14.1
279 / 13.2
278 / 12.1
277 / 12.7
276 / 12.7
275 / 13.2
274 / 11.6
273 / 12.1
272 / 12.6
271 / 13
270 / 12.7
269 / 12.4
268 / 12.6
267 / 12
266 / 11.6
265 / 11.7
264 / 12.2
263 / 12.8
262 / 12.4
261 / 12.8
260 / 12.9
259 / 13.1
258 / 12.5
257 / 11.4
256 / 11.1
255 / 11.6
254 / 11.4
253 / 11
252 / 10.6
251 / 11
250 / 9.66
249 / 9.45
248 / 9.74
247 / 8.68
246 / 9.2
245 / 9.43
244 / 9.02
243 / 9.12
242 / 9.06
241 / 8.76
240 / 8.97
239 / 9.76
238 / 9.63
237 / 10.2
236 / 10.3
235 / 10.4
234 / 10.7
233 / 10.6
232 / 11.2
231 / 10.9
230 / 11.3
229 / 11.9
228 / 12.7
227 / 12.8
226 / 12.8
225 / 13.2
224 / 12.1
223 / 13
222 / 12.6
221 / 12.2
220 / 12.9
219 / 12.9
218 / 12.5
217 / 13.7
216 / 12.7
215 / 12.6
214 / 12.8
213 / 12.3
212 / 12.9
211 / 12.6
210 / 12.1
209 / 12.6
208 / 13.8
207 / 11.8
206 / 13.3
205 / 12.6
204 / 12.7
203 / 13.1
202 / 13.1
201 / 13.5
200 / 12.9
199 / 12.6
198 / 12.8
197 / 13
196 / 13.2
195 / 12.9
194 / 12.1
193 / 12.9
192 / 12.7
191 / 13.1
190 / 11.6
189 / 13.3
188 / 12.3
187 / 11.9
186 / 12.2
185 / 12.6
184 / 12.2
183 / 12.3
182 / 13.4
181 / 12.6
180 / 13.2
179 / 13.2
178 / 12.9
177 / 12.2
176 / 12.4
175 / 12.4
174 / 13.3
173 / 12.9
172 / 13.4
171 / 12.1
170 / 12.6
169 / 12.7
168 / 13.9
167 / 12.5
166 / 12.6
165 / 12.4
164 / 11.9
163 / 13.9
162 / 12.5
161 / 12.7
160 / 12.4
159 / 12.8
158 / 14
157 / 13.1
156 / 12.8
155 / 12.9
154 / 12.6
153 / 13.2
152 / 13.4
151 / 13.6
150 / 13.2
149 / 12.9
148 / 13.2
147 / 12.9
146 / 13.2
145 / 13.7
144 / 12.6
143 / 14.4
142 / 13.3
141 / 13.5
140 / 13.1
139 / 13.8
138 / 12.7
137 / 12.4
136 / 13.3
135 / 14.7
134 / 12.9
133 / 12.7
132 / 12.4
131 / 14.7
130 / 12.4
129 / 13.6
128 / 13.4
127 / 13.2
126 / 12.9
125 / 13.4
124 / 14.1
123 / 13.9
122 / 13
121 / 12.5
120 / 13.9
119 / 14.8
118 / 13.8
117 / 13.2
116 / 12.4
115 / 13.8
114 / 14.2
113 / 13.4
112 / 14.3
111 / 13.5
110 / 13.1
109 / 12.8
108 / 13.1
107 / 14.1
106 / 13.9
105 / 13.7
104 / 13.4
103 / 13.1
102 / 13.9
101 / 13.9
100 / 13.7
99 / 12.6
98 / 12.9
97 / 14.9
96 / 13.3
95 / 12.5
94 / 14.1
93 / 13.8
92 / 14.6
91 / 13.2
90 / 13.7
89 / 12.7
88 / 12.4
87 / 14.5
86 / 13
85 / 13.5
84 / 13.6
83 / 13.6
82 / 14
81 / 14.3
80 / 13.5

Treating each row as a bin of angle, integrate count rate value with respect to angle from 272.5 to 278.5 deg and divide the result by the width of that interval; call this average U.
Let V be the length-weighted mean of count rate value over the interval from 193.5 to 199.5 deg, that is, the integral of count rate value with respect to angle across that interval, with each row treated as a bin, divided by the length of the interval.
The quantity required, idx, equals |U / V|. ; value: 0.971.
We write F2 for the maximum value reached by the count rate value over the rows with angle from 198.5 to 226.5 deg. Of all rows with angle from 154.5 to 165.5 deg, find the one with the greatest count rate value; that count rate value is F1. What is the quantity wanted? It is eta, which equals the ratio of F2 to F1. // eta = 0.99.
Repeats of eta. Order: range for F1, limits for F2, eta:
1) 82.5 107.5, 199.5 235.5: 0.93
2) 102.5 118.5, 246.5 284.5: 0.99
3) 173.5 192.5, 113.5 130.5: 1.10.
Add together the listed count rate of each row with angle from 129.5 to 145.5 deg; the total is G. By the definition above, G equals 213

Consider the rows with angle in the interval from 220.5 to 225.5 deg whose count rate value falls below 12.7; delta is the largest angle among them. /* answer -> 224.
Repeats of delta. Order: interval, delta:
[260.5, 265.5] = 265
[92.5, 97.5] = 95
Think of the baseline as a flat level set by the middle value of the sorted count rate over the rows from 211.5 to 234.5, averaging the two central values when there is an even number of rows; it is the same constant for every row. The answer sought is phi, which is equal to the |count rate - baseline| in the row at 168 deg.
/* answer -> 1.3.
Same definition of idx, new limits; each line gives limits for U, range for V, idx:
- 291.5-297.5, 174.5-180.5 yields 1.020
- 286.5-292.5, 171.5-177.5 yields 0.992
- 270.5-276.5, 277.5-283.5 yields 0.965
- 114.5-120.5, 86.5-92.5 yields 1.010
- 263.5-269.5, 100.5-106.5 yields 0.885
